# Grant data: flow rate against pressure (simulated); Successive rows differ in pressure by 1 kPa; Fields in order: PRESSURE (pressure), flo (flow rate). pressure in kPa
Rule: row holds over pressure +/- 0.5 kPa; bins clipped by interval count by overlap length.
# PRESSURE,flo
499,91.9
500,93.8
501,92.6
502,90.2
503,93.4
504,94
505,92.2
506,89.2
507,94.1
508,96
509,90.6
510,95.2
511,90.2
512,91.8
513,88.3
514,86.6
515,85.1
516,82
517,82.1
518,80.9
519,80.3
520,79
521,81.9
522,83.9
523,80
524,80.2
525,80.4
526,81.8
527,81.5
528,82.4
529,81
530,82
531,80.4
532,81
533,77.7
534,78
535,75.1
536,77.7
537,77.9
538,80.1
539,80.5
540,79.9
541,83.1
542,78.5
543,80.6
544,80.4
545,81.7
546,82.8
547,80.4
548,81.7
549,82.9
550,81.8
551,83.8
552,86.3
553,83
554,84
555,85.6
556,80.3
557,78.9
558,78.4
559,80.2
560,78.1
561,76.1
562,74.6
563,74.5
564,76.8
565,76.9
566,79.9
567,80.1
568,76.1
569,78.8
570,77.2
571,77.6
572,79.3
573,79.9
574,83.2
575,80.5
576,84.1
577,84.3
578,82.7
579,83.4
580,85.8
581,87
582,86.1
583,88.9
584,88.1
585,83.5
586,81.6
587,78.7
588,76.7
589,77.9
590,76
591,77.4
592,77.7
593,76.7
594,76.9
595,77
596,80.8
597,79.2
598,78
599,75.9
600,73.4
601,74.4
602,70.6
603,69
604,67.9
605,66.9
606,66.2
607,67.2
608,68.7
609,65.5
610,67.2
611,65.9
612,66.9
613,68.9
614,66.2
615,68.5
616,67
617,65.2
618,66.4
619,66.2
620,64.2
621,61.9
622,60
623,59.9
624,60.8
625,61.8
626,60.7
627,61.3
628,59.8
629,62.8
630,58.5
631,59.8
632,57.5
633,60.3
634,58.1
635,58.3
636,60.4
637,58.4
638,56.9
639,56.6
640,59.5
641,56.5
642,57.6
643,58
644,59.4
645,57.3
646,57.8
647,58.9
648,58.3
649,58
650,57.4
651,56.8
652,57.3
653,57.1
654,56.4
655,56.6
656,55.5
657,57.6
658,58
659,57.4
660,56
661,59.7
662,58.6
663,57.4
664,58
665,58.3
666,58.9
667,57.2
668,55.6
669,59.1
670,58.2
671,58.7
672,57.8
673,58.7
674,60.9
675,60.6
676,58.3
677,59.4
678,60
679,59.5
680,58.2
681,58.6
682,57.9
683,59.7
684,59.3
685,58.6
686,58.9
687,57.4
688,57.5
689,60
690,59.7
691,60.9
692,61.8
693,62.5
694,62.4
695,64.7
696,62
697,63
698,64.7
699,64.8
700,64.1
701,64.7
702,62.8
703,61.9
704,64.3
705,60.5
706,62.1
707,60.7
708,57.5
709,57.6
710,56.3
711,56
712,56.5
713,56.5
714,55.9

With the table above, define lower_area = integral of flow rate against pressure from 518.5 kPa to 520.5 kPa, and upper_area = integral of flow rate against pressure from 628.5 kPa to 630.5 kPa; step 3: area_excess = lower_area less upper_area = 38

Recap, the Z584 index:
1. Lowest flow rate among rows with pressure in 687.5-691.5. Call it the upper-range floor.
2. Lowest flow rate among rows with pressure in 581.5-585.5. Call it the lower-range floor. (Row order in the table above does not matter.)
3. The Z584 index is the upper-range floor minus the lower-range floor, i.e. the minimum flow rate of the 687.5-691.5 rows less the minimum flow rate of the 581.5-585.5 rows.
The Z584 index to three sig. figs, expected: -26.0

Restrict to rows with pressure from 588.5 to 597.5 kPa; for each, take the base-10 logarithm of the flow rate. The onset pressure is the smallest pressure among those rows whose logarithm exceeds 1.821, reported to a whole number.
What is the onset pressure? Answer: 589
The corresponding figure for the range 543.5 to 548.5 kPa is 544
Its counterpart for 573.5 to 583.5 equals 574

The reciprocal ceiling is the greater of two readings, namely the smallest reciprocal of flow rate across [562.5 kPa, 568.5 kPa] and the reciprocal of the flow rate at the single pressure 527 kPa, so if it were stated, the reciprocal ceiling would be 0.0125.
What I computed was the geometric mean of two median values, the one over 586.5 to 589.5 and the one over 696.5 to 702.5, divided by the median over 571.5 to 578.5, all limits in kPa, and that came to 0.86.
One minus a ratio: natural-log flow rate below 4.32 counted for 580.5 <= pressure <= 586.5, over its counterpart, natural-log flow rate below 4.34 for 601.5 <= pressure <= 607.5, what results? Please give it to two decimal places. 1.00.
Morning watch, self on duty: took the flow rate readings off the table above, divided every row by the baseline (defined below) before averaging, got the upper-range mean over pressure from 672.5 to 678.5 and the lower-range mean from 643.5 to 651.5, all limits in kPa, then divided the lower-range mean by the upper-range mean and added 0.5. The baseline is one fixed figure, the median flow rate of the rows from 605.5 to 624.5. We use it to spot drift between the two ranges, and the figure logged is 1.47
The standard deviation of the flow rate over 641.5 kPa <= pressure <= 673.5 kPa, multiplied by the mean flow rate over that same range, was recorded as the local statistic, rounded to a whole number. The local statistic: 59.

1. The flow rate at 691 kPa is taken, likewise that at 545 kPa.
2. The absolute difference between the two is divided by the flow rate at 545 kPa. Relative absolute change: 0.255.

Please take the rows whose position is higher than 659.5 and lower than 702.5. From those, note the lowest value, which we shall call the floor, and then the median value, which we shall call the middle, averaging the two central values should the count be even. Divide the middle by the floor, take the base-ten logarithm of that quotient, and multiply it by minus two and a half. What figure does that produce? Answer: -0.070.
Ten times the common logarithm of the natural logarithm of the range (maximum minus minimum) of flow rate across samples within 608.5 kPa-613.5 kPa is 0.9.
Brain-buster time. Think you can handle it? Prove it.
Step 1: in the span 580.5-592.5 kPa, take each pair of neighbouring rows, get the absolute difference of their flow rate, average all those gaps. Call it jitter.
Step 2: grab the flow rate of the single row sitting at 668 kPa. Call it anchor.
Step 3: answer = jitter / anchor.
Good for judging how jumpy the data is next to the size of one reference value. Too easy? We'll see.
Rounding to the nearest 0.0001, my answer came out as 0.0338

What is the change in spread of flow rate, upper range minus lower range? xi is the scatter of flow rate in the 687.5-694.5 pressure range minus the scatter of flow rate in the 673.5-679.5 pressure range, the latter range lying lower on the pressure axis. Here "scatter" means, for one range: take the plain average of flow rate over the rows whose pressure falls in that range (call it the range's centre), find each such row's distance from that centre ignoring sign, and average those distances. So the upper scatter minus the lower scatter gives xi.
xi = 0.7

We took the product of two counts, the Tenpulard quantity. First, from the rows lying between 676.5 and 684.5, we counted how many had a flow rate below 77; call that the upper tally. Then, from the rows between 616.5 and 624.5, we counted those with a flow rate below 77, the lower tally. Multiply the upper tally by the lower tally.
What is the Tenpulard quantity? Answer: 64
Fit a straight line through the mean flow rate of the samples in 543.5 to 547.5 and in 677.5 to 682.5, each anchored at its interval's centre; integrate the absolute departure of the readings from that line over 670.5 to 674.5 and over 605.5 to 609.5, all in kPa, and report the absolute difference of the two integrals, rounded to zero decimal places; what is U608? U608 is 10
